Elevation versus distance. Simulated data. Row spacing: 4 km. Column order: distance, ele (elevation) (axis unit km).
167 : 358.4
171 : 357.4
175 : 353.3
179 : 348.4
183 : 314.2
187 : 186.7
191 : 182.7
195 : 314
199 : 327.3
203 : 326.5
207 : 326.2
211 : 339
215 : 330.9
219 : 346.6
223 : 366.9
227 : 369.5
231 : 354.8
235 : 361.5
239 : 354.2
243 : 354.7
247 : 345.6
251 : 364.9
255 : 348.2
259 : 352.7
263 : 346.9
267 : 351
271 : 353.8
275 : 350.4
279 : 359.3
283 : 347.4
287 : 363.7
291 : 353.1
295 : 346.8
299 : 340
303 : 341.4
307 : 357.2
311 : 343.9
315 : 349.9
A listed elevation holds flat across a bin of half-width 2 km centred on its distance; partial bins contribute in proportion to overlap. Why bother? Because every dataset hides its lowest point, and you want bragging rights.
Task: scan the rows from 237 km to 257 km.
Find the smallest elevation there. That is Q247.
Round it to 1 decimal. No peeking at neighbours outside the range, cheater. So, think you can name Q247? 345.6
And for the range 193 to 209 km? 314.0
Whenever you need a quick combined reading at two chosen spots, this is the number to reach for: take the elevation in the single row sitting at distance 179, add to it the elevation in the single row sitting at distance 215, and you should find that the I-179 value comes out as 679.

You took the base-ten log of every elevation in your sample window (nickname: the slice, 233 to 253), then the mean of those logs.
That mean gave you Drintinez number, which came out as 2.55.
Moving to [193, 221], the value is 2.52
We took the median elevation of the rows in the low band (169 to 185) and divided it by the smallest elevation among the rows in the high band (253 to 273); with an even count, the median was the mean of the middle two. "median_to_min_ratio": 1.01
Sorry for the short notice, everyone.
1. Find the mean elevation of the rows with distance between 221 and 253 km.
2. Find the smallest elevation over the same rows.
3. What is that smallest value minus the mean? -13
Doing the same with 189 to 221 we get -129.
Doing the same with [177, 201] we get -96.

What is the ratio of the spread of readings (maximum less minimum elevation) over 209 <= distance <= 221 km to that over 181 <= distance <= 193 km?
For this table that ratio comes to 0.1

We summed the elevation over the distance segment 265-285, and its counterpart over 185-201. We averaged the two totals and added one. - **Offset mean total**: 1387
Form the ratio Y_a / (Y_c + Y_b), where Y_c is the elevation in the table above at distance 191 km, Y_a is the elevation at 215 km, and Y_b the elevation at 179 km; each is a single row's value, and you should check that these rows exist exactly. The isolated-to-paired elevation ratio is 0.62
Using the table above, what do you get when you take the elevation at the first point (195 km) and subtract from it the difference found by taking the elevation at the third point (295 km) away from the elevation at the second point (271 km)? 307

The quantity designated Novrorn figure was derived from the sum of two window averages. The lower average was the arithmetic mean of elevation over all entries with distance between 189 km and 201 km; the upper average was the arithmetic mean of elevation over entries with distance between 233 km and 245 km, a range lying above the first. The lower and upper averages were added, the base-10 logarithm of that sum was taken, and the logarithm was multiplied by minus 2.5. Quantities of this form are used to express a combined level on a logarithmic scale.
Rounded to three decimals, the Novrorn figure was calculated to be -7.001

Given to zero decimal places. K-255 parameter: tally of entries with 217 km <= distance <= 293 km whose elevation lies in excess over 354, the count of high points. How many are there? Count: 9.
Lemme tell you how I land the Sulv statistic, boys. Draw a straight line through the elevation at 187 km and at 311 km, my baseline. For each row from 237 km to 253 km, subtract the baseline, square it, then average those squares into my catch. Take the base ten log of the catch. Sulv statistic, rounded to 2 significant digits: 4.0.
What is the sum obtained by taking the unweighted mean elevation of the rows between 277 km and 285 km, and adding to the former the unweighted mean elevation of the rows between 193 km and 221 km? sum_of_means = 683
